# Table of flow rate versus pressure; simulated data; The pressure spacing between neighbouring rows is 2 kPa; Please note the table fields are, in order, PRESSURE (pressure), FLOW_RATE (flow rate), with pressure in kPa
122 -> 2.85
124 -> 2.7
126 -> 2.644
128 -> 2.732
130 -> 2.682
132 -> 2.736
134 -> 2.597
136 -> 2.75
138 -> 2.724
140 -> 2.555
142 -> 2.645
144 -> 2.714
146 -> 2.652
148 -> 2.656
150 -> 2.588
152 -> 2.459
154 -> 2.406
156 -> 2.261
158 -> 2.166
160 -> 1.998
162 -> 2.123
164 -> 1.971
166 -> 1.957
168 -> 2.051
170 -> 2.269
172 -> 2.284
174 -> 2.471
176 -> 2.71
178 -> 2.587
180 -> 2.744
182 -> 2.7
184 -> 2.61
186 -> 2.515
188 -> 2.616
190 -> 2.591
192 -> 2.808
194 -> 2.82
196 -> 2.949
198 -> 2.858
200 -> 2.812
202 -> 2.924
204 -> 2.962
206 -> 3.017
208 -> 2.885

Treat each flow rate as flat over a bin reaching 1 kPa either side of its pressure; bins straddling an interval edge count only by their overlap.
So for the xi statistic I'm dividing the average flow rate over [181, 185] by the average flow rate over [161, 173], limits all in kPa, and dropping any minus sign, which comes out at 1.26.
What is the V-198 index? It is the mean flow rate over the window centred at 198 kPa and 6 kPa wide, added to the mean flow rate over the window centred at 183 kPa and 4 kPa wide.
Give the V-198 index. 5.53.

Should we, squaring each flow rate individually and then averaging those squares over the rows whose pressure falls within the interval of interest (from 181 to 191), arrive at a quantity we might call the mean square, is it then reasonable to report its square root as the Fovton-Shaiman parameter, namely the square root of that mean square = 2.61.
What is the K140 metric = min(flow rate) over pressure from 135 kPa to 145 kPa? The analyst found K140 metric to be 2.555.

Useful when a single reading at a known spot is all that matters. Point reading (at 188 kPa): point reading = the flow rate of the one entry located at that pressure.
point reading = 2.616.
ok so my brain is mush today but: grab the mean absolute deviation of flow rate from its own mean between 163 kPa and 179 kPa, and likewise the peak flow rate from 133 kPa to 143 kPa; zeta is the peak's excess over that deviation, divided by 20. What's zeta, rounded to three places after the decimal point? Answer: 0.126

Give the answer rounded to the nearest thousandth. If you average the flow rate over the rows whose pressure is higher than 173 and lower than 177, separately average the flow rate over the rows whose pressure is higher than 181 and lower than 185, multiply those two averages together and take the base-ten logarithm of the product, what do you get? 0.837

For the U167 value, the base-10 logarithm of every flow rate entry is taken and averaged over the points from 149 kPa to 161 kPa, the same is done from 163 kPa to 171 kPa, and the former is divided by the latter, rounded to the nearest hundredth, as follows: 1.16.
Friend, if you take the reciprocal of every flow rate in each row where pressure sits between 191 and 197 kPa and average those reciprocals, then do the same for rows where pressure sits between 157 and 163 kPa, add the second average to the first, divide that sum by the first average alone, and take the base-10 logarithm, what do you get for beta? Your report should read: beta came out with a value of 0.374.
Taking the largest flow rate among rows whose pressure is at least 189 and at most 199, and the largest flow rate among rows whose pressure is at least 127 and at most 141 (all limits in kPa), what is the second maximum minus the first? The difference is -0.2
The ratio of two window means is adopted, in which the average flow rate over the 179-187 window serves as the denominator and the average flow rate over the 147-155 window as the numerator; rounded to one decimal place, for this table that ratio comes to 1.0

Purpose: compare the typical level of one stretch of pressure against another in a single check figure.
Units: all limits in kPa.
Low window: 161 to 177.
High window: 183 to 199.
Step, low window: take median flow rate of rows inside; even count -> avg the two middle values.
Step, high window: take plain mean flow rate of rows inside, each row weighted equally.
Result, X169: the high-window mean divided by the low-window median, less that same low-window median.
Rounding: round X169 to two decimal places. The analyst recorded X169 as -0.96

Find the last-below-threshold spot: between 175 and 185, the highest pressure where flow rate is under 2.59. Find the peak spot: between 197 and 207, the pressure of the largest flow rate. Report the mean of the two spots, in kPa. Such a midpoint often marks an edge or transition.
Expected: 192 kPa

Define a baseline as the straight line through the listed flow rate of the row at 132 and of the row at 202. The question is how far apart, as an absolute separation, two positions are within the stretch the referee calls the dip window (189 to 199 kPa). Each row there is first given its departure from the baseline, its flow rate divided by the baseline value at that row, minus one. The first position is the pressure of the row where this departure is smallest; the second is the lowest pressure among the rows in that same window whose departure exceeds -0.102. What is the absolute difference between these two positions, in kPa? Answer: 2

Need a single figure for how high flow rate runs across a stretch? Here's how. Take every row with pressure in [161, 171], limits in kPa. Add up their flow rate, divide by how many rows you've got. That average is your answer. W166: 2.07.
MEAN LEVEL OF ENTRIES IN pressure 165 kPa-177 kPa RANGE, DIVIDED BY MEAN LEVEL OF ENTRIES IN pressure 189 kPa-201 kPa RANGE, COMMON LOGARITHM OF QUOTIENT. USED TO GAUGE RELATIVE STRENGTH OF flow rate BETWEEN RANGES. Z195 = -0.088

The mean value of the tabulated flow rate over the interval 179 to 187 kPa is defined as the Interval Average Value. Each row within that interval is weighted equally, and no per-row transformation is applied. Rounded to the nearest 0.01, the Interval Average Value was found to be 2.64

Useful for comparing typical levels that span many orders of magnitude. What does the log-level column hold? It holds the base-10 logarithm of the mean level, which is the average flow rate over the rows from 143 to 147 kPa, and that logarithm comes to 0.429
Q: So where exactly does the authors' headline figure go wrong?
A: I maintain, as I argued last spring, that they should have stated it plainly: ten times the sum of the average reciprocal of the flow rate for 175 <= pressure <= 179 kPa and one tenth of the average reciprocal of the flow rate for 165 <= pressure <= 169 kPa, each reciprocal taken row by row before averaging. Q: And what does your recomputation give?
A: 4.3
